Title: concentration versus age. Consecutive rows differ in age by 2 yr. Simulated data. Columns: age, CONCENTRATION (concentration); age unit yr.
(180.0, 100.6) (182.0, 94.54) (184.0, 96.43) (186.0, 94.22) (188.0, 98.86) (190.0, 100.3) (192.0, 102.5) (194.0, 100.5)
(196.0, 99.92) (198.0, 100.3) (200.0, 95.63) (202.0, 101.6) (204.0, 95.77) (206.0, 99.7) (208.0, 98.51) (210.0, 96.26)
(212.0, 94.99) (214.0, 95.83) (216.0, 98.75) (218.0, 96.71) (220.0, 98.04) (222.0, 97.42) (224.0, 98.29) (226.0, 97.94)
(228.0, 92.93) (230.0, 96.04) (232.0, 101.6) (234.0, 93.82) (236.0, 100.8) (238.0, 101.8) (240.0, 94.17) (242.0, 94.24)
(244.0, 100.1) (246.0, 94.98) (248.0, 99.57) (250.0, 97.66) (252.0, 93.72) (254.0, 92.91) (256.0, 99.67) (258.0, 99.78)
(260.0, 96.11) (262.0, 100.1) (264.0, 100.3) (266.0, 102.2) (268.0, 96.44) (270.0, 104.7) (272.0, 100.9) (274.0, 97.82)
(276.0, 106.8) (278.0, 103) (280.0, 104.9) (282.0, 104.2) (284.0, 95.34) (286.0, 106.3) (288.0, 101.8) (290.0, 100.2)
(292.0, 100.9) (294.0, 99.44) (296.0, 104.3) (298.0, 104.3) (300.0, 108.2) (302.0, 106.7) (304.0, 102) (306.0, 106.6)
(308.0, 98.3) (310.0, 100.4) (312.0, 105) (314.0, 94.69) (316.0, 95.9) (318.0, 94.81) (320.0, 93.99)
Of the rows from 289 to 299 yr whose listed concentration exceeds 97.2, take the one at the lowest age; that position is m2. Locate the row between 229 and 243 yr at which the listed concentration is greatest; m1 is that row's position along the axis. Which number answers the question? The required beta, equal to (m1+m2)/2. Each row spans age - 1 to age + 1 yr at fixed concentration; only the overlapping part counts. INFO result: 264 yr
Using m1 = 238.0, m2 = 290.0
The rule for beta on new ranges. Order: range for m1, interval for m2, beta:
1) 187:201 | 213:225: 204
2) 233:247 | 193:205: 216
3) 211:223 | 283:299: 251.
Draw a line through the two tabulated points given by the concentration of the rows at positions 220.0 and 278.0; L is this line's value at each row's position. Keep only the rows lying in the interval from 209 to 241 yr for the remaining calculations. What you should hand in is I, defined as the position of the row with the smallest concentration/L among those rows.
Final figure 228.0 yr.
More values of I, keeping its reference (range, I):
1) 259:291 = 284.0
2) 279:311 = 284.0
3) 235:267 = 254.0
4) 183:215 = 212.0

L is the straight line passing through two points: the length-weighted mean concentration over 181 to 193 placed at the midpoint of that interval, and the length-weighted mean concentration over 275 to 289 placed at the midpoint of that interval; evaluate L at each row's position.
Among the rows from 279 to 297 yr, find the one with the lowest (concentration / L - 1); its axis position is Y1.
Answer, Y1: 284.0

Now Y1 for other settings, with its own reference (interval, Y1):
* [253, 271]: 254.0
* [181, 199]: 186.0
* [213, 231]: 228.0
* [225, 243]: 228.0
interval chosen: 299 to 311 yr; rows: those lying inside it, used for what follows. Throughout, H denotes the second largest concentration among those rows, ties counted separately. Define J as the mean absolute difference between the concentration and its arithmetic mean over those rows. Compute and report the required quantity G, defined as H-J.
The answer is 103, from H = 106.7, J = 3.5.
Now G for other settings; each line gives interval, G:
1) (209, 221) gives 97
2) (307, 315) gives 97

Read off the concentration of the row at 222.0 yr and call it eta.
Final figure 97.42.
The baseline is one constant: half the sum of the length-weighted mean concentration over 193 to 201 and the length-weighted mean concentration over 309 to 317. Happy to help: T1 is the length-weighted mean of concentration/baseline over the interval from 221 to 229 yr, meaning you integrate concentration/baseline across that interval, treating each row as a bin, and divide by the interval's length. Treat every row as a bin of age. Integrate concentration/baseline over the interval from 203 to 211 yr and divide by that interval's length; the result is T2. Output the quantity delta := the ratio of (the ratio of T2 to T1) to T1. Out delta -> 1.035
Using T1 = 0.98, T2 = 0.99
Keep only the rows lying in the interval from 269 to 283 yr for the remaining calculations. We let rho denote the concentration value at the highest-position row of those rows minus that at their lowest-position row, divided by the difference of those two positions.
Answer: -0.04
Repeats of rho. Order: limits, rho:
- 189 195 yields 0.05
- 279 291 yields -0.47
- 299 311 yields -0.78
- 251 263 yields 0.64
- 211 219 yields 0.29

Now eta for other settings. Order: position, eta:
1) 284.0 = 95.34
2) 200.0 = 95.63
